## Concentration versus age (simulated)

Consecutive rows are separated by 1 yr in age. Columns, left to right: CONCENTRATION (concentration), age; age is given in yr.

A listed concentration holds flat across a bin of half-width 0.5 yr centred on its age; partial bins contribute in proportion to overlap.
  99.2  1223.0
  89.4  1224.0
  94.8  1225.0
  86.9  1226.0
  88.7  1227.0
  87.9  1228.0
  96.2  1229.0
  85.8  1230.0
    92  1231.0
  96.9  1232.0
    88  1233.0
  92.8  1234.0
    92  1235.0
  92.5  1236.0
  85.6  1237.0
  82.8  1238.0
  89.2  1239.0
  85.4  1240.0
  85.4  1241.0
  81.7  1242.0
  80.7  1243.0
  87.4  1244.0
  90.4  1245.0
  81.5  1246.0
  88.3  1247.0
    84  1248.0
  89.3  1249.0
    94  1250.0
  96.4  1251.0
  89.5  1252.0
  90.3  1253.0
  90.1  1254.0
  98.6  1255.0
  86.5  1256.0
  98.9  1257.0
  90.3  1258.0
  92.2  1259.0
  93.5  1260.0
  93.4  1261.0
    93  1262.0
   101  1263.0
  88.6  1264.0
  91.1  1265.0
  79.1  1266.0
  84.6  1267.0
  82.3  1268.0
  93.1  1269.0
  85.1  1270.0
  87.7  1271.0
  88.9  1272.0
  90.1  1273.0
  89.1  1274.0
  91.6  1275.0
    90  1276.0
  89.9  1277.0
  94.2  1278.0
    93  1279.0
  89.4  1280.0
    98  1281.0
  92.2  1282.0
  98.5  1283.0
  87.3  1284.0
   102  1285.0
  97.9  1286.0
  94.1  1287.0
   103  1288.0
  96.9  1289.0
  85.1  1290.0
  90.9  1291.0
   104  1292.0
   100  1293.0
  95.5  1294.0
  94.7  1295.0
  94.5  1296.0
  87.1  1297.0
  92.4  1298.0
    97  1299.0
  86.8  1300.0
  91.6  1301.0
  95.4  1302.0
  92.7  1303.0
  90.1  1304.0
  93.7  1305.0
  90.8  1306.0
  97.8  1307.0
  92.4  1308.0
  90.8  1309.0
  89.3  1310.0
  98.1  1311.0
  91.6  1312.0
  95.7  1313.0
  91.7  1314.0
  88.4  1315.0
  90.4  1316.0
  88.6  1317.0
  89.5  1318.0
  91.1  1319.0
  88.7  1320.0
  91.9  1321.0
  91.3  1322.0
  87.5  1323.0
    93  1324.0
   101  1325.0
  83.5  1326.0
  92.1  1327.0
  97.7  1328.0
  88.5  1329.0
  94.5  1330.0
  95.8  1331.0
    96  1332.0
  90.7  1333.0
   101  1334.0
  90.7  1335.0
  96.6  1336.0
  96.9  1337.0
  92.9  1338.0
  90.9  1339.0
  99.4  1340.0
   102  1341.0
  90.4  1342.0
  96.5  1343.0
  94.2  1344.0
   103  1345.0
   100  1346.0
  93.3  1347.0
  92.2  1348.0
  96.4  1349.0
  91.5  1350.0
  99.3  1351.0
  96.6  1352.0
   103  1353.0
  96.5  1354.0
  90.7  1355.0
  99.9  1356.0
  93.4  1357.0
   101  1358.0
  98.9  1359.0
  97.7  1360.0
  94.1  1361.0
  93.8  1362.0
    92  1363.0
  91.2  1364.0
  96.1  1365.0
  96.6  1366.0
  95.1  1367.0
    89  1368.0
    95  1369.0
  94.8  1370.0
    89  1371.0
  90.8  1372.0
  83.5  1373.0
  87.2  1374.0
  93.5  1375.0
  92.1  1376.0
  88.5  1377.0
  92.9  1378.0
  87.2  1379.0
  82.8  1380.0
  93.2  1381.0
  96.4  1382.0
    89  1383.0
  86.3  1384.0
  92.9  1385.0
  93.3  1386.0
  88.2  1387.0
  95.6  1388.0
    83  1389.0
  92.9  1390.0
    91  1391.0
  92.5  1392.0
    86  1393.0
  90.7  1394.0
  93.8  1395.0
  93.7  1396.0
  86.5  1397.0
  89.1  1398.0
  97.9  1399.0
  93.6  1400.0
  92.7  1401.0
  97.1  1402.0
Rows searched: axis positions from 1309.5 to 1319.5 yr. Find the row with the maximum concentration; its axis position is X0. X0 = 1311.0 yr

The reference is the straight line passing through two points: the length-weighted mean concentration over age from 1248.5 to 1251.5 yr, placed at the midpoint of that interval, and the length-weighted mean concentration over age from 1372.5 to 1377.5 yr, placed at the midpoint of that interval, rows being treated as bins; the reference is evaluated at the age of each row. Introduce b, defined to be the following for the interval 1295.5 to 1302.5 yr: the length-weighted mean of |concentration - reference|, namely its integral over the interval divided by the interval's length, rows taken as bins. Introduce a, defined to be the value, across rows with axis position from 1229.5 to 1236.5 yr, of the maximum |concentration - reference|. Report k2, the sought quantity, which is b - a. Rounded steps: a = 8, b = 3.2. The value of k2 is -5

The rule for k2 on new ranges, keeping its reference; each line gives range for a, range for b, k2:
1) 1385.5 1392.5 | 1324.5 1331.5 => -2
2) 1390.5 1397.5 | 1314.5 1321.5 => -4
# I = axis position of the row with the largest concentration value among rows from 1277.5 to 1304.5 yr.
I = 1292.0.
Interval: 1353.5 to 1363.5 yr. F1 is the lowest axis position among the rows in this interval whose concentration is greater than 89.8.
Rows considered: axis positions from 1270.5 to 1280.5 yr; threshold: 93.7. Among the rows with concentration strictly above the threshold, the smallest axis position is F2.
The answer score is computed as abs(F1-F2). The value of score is 76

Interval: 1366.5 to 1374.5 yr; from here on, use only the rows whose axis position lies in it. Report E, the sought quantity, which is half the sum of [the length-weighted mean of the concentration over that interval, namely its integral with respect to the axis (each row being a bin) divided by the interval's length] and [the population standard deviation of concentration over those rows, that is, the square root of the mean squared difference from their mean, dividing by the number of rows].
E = 47.2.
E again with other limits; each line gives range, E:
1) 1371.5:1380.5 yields 46.2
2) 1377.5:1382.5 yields 47.7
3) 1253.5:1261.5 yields 48.4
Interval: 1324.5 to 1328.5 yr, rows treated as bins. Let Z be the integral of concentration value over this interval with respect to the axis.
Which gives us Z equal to 374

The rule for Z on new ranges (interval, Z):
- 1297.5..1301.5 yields 368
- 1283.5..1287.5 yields 381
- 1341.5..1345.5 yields 384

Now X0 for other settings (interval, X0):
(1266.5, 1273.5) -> 1269.0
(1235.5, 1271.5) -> 1263.0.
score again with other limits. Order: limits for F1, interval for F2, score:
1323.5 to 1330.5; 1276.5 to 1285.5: 46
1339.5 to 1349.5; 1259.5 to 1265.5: 77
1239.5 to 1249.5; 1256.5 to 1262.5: 12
